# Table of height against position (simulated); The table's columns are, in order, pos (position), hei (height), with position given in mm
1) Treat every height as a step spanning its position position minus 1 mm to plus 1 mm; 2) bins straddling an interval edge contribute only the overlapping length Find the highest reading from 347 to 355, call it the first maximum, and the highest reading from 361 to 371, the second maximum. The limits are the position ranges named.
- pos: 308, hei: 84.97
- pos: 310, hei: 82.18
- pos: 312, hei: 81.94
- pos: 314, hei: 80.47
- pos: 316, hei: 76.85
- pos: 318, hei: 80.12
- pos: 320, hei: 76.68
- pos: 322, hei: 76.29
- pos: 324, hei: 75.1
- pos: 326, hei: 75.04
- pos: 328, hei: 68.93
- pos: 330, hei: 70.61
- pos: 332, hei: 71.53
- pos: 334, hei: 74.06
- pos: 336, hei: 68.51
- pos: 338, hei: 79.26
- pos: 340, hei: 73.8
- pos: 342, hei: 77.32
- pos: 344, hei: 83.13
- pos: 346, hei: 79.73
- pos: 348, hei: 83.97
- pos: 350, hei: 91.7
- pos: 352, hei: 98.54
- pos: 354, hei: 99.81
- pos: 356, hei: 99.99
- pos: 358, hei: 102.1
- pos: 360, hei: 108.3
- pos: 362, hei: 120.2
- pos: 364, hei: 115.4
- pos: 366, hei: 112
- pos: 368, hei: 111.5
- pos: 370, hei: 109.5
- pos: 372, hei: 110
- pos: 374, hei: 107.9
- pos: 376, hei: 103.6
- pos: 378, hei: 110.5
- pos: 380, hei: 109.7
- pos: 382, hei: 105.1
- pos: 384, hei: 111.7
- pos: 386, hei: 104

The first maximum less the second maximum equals -20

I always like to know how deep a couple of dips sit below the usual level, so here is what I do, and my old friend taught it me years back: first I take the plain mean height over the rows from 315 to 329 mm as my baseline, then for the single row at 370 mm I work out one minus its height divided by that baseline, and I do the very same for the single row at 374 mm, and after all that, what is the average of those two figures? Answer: -0.438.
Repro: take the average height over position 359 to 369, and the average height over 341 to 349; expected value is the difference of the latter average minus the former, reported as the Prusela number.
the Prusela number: -32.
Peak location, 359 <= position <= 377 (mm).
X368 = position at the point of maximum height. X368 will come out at 362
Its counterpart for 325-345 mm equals 344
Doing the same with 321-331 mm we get 322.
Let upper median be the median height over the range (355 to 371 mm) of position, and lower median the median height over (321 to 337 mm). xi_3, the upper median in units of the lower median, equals 1.52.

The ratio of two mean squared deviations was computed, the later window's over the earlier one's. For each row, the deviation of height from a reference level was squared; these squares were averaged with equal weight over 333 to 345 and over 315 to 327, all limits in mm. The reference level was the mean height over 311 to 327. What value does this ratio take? 6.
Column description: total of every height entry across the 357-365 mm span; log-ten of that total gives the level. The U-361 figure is 2.65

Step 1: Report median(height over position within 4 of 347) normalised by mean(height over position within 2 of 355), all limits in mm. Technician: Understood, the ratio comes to 0.84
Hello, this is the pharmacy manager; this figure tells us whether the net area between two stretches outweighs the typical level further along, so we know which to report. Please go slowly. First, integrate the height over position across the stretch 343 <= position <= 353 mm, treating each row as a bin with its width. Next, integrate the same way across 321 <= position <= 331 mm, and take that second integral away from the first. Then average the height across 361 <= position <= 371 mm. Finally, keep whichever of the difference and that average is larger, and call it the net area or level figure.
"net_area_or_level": 142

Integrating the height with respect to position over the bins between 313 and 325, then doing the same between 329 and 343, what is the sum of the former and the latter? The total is 1961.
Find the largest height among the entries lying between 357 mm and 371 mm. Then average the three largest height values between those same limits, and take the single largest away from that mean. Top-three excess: -4.3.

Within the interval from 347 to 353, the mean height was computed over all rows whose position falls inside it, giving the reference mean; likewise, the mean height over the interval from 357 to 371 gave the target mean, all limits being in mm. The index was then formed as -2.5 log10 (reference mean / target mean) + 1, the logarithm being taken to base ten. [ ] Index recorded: 1.21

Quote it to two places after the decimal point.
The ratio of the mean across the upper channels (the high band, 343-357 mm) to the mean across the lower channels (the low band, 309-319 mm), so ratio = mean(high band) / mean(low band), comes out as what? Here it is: 1.13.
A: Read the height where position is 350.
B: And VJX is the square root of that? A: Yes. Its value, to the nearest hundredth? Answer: 9.58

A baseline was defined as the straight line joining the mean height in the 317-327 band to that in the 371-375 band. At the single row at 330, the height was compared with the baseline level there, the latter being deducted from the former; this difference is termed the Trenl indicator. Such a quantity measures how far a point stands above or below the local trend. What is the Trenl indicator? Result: -11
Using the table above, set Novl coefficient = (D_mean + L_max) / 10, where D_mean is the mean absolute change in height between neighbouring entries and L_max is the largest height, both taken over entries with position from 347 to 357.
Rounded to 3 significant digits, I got 10.4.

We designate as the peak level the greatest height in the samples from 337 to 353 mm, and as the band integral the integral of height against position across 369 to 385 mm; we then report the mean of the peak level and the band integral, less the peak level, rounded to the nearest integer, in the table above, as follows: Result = 819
